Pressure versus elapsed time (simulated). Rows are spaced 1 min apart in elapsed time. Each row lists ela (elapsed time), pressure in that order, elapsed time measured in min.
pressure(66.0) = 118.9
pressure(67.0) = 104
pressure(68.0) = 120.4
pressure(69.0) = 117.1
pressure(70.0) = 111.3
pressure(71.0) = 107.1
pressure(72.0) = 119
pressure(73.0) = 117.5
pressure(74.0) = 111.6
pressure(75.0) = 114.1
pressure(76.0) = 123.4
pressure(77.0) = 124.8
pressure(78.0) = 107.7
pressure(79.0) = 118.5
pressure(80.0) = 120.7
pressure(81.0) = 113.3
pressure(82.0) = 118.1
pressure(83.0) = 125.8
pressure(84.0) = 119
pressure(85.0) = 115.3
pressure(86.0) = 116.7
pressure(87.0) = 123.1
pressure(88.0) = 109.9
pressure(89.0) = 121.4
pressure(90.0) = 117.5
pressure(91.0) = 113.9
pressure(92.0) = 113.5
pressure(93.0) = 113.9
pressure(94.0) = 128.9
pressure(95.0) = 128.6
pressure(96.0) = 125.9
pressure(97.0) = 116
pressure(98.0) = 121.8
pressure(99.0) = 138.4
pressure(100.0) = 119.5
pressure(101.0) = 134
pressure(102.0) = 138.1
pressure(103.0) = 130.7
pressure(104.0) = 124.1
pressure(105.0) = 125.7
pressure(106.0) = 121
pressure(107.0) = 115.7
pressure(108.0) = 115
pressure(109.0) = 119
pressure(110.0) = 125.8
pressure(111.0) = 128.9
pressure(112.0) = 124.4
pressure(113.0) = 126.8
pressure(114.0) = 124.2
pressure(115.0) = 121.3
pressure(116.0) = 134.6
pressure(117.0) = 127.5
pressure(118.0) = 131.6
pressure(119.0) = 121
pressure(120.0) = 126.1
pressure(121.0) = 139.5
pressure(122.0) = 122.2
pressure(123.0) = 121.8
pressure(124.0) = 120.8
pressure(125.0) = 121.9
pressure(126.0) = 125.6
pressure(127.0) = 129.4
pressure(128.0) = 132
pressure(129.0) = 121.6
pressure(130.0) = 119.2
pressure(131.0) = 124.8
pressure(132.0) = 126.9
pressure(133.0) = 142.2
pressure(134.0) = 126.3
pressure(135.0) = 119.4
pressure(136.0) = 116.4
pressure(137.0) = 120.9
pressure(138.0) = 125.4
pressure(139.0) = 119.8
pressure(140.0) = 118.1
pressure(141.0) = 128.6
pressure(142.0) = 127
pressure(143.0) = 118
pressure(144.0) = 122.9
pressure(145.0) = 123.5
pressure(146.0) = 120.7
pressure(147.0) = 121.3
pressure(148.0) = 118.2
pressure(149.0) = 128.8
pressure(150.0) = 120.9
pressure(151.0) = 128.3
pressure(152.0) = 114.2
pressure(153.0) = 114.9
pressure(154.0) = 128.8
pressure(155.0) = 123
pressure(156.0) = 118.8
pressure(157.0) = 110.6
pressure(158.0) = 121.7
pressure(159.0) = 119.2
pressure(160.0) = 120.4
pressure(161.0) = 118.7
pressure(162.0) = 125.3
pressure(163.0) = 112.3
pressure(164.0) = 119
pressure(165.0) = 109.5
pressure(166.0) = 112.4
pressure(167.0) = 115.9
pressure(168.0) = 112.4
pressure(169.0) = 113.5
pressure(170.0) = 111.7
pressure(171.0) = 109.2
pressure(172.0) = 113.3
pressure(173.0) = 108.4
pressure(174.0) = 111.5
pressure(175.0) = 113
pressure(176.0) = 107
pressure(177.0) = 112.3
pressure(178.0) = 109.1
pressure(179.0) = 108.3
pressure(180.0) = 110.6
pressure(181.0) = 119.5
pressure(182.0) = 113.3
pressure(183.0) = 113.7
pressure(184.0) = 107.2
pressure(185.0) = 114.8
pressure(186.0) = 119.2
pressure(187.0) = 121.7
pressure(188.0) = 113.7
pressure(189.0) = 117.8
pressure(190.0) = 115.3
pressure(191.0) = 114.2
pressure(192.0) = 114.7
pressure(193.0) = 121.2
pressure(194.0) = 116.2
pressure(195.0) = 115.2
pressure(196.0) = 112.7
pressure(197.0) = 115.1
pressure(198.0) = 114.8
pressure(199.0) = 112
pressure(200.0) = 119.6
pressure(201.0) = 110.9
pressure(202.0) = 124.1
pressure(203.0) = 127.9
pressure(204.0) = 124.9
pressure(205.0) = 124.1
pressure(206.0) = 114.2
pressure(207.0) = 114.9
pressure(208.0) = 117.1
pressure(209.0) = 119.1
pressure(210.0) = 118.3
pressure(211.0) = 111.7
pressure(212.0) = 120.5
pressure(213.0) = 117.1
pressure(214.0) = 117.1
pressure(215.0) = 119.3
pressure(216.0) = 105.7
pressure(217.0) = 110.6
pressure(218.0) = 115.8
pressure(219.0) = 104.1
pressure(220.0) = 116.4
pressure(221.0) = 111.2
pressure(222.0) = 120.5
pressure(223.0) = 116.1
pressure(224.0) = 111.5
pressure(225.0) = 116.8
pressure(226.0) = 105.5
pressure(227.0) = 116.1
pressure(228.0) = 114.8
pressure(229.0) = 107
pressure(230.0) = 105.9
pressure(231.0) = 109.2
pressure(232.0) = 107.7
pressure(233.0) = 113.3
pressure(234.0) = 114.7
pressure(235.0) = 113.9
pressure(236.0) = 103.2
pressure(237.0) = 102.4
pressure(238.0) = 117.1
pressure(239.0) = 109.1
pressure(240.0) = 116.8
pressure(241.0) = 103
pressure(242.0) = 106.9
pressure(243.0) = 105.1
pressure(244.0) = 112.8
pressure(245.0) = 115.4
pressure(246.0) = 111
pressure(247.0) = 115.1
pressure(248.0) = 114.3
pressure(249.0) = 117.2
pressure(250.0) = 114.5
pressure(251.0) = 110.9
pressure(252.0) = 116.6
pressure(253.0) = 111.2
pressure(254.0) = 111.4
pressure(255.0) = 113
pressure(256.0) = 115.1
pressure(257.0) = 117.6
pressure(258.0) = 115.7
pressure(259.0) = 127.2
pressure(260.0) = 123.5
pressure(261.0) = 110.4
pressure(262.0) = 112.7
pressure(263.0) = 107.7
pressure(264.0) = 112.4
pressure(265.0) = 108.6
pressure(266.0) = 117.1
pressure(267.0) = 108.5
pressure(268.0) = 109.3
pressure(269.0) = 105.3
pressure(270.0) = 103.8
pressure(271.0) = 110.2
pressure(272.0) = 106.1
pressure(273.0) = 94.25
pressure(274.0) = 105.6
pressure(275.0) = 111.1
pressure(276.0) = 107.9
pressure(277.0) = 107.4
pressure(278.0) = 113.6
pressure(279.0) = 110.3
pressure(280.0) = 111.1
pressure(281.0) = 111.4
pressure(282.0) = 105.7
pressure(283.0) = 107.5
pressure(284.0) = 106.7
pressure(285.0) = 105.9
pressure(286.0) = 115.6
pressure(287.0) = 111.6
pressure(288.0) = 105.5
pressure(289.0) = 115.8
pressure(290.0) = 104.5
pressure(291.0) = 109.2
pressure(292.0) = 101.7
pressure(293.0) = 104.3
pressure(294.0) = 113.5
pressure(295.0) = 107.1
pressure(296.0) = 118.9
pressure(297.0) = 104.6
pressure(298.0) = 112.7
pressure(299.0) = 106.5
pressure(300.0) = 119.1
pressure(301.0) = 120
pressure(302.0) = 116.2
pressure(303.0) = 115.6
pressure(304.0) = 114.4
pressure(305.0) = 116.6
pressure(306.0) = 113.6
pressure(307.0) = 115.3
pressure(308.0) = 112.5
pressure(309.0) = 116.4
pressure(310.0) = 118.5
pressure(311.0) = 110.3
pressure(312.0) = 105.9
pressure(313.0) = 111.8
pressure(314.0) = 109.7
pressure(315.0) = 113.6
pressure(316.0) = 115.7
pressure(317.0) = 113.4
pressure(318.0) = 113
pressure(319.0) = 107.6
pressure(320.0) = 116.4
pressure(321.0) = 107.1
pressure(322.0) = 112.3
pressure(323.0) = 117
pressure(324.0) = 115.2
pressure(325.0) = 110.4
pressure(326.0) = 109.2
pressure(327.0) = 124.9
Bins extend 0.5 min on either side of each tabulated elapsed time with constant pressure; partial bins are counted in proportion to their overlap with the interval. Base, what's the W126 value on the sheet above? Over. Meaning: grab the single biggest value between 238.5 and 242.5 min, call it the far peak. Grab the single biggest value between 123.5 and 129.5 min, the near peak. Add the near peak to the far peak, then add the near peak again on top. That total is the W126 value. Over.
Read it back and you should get 381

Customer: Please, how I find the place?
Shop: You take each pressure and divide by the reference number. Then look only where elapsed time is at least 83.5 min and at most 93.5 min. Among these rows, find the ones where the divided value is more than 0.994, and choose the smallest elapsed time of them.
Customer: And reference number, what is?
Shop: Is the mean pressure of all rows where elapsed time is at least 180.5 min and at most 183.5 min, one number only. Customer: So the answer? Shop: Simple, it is 84.0 min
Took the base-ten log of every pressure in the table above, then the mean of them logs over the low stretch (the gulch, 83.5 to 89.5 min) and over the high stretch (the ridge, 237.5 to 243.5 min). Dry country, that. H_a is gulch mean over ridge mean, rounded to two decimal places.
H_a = 1.01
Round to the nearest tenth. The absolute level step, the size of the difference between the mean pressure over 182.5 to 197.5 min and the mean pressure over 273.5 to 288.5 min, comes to 6.4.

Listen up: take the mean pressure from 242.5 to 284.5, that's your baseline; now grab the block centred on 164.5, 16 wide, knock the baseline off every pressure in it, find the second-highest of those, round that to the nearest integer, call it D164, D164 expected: 10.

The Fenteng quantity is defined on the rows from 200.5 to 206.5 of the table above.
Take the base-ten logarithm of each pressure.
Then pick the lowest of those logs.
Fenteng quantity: 2.04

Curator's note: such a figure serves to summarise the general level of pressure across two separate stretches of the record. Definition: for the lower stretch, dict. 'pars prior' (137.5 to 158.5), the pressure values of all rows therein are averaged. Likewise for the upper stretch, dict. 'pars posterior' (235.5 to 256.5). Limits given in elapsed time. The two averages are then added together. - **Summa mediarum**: 233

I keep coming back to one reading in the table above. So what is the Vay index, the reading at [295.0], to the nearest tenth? 107.1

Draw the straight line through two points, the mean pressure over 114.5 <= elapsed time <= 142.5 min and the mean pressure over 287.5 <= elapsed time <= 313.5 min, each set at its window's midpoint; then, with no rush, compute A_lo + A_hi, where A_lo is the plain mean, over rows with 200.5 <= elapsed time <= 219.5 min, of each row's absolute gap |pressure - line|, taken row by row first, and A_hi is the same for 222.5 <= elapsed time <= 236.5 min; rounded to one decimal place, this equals 11.4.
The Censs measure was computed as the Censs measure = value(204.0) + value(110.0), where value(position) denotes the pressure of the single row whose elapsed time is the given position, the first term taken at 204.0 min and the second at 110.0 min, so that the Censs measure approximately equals 251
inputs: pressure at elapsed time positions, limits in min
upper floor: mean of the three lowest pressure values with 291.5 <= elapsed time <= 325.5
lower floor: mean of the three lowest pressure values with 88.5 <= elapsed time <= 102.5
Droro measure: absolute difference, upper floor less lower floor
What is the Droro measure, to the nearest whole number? 10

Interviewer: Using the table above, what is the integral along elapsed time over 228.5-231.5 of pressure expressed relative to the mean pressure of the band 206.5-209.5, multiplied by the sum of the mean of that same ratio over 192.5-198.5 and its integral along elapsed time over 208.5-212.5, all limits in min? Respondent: 14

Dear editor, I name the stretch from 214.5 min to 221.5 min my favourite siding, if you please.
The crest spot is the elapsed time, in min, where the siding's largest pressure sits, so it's 215.0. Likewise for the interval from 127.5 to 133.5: 133.0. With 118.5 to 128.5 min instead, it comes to 121.0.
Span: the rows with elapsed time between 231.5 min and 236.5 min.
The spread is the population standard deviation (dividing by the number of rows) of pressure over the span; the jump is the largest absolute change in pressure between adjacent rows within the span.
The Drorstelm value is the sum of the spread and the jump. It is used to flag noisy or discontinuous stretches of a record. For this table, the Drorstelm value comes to 15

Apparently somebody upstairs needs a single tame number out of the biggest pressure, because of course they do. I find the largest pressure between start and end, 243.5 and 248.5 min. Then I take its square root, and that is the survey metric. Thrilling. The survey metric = 10.7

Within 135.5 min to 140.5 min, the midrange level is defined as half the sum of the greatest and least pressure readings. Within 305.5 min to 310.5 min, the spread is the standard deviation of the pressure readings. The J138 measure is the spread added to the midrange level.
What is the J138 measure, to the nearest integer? 123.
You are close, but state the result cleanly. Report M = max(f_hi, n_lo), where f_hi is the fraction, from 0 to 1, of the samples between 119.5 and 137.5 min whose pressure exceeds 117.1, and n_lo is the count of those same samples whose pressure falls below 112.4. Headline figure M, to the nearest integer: 1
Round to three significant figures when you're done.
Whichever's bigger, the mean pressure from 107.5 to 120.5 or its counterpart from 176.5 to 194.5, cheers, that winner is 125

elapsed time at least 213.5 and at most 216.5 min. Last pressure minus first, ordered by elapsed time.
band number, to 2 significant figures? -11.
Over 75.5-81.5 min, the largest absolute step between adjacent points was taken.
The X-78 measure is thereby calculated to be 17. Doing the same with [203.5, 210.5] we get 10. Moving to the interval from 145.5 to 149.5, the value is 11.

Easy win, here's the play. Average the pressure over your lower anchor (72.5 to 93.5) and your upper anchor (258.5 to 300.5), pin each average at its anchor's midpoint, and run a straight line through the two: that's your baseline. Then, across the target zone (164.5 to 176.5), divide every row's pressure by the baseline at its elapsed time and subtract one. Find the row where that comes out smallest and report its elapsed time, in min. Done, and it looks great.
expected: 176.0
